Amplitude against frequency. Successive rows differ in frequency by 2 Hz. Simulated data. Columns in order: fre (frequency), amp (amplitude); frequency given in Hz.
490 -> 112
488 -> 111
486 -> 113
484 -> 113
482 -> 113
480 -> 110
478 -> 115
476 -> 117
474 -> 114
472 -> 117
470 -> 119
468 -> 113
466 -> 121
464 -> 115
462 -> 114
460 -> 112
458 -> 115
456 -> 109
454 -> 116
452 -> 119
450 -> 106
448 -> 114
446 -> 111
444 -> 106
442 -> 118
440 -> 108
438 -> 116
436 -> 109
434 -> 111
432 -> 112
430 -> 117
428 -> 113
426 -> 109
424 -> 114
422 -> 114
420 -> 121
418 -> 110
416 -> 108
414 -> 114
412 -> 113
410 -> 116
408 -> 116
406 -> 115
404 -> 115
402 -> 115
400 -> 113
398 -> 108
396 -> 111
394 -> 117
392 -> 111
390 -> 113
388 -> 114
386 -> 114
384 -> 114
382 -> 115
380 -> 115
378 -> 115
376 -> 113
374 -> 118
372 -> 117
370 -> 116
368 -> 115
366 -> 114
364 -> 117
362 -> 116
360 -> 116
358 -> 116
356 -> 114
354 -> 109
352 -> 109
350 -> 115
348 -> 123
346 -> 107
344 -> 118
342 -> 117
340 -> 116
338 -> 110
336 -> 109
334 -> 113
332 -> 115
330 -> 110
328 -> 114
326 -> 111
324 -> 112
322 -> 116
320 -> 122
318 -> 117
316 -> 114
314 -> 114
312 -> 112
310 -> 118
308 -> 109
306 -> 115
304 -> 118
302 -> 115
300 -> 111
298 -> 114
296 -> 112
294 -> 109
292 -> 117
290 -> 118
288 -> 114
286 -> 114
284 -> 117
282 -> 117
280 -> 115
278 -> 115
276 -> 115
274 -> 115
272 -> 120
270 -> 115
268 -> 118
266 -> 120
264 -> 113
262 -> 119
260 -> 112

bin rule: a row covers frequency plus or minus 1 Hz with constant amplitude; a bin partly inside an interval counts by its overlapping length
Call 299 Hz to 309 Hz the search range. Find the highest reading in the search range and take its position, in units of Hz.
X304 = 304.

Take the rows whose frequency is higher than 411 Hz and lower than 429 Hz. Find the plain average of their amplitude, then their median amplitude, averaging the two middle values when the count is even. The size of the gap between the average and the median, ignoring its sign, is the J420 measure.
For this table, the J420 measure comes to 0.11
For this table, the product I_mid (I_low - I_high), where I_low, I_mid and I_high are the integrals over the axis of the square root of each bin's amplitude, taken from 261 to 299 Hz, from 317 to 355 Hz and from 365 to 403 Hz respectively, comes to 1094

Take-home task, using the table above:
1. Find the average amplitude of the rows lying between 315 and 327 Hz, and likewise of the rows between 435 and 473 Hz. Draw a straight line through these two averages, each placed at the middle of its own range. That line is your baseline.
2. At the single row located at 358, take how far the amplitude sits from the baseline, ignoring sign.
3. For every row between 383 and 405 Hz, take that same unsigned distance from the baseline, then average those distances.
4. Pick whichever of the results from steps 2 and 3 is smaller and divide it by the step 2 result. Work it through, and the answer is 1.0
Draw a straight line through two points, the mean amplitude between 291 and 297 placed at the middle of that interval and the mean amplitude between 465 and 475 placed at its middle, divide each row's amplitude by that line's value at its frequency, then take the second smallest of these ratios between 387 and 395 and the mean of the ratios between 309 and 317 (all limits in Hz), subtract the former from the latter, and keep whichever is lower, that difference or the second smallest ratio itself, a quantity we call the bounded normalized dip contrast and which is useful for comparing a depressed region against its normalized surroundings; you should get 0.029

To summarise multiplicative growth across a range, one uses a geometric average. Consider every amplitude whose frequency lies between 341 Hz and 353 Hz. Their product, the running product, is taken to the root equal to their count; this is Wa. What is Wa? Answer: 115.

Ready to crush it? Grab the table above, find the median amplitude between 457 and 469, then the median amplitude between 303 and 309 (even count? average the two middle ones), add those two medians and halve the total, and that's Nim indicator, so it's 115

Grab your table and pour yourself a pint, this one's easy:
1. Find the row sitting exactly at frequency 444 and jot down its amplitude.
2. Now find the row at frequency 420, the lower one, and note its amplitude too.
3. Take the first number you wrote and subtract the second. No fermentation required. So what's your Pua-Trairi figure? -15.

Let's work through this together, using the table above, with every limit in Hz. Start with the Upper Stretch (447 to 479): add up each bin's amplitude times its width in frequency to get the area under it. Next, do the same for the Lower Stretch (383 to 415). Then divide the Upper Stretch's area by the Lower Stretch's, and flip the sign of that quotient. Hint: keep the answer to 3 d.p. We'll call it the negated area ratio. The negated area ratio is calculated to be -1.009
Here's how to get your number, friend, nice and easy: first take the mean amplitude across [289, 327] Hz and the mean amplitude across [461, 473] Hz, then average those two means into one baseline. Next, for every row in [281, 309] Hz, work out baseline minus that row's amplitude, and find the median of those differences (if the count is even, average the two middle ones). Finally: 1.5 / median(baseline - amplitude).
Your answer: 1.6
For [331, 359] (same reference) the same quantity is 1.6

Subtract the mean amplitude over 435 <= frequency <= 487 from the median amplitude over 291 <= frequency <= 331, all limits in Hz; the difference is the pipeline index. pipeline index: 0.42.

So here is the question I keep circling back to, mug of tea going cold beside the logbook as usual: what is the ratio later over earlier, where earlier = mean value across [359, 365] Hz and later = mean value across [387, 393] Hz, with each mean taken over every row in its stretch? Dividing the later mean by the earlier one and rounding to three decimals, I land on 0.968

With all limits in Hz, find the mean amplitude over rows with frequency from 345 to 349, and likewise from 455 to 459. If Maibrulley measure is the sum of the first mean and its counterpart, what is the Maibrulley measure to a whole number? 227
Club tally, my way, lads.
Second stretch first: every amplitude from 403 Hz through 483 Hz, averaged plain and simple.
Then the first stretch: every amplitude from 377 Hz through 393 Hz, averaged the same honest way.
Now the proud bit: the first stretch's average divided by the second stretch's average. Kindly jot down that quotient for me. 1.002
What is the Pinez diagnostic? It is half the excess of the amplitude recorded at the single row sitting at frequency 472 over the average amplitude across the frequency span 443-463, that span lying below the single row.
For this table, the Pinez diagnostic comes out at 2.4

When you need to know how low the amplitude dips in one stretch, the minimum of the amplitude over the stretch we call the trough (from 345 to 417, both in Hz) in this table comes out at 107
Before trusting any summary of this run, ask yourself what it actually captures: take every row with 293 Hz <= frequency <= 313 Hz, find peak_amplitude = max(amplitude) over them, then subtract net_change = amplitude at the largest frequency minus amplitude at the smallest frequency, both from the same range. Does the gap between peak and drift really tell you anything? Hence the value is 115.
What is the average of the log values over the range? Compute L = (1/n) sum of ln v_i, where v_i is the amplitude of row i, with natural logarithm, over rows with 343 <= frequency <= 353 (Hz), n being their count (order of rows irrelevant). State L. 4.74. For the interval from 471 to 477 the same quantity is 4.75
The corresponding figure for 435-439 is 4.72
